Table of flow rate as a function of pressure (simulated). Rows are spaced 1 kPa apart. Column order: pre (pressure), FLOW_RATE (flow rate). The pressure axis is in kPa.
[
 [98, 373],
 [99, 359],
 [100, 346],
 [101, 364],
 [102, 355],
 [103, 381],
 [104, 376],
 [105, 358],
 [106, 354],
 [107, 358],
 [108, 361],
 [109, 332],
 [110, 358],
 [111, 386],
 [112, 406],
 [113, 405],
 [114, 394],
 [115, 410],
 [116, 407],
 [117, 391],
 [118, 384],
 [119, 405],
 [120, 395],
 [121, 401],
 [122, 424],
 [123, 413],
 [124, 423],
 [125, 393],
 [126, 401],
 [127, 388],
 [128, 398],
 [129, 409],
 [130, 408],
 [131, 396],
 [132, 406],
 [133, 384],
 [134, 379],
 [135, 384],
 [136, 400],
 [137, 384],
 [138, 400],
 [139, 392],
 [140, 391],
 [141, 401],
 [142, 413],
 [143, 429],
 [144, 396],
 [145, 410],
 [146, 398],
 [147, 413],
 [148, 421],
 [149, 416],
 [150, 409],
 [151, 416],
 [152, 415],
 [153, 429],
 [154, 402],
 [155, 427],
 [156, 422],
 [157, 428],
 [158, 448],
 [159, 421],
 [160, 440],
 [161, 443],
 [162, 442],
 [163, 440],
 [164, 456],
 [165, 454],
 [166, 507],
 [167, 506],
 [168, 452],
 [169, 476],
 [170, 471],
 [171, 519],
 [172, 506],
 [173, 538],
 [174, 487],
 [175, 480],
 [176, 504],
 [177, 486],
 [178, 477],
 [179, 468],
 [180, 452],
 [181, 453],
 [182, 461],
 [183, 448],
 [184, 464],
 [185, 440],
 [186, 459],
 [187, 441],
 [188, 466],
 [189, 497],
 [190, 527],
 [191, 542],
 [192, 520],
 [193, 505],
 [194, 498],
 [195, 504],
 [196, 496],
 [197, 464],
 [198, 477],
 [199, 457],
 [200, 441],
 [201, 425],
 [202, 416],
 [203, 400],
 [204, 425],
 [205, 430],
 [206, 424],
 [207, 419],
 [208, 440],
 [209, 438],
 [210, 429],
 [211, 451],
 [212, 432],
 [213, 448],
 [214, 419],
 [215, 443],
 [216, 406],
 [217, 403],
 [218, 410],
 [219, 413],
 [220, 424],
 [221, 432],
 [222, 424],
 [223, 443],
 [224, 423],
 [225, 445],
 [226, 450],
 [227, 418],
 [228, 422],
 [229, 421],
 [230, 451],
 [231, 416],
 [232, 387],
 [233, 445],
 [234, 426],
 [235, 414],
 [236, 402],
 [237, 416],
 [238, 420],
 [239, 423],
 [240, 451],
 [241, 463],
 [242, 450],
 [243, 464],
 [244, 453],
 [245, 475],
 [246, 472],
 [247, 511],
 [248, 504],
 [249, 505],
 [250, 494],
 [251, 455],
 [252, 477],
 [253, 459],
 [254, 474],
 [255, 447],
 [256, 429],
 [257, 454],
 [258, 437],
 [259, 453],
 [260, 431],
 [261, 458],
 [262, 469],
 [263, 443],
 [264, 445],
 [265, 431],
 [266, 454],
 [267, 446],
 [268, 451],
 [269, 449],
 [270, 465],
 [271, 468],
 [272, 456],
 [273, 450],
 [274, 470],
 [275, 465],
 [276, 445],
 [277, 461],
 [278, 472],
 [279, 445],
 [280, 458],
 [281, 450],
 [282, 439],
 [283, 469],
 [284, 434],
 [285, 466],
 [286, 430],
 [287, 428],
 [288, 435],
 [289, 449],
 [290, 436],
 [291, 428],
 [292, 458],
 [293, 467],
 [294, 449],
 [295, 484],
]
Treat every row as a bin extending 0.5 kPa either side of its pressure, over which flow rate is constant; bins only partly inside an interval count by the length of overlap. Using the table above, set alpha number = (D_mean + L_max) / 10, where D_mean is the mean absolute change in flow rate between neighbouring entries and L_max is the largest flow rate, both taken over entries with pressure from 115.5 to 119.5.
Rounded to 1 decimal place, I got 42.2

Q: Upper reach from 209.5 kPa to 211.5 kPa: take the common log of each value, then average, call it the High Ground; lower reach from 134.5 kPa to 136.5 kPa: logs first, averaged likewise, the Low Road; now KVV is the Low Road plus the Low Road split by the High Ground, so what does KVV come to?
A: 3.57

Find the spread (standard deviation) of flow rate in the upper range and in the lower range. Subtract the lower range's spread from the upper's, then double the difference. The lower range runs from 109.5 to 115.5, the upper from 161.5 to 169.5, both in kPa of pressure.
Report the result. 15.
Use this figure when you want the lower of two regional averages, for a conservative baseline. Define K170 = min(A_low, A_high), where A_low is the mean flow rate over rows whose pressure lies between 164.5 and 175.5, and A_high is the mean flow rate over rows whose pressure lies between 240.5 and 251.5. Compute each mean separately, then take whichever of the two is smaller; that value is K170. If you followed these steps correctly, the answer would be 477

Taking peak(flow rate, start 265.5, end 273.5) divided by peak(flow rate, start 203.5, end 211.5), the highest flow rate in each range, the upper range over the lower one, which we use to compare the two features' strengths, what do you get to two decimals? 1.04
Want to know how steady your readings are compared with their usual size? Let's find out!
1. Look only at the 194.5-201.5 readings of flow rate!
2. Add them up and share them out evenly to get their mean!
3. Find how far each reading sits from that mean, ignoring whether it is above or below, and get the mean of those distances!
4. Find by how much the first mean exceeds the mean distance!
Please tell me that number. 444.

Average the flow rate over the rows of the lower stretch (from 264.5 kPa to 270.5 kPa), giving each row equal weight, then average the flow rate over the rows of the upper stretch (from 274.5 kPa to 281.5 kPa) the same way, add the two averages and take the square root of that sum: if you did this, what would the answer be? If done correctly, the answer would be 30.1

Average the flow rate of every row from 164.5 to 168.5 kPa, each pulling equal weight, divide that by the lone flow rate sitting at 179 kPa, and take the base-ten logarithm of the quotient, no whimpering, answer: 0.011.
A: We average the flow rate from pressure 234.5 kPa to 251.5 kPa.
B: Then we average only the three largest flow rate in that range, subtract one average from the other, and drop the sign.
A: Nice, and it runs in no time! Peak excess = 49.5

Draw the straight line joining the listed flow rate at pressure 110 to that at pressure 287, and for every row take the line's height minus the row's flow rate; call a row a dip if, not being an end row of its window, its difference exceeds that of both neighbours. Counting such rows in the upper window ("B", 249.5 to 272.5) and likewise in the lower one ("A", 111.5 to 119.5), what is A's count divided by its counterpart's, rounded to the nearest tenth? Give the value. 0.2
